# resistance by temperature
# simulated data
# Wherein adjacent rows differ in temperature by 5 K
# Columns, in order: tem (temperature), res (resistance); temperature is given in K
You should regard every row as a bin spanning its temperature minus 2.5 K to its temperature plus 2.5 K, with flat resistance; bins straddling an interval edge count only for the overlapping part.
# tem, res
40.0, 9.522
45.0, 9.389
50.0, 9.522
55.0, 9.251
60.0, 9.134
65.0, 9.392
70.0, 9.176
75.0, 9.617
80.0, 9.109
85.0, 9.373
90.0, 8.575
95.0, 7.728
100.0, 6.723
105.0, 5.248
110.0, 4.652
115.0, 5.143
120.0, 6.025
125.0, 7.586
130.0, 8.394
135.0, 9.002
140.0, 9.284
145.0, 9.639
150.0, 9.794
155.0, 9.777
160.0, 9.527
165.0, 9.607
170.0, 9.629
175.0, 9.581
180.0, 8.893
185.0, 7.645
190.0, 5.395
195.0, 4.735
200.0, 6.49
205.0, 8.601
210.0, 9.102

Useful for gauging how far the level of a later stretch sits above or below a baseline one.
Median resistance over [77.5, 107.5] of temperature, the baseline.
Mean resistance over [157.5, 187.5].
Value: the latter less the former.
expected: 1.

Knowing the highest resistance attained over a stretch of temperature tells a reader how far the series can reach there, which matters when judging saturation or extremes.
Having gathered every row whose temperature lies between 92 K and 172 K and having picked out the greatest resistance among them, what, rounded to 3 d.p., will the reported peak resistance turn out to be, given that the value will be 9.794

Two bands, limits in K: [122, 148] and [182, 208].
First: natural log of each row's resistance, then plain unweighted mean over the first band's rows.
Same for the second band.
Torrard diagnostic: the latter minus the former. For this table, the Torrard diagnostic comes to -0.3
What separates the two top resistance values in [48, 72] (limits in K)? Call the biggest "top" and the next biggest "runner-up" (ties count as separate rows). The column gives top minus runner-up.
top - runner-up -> 0.13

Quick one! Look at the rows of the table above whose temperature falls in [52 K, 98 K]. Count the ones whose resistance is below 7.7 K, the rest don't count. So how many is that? 0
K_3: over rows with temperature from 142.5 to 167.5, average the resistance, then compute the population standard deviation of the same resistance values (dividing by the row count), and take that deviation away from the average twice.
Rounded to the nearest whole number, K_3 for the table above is 9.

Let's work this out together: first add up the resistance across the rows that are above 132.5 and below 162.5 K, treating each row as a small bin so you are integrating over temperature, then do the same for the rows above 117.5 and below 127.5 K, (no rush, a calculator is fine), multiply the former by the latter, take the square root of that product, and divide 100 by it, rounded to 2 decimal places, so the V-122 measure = 0.72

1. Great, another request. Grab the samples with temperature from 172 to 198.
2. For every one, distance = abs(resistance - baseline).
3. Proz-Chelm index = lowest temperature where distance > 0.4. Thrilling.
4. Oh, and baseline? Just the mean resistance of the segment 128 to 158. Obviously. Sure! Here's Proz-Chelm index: 180.0 K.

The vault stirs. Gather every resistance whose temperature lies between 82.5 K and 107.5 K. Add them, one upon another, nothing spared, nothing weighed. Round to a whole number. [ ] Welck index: 38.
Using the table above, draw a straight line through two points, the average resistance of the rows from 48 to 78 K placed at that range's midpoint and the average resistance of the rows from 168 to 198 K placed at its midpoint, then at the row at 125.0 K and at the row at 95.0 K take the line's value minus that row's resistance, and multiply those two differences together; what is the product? 1.0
